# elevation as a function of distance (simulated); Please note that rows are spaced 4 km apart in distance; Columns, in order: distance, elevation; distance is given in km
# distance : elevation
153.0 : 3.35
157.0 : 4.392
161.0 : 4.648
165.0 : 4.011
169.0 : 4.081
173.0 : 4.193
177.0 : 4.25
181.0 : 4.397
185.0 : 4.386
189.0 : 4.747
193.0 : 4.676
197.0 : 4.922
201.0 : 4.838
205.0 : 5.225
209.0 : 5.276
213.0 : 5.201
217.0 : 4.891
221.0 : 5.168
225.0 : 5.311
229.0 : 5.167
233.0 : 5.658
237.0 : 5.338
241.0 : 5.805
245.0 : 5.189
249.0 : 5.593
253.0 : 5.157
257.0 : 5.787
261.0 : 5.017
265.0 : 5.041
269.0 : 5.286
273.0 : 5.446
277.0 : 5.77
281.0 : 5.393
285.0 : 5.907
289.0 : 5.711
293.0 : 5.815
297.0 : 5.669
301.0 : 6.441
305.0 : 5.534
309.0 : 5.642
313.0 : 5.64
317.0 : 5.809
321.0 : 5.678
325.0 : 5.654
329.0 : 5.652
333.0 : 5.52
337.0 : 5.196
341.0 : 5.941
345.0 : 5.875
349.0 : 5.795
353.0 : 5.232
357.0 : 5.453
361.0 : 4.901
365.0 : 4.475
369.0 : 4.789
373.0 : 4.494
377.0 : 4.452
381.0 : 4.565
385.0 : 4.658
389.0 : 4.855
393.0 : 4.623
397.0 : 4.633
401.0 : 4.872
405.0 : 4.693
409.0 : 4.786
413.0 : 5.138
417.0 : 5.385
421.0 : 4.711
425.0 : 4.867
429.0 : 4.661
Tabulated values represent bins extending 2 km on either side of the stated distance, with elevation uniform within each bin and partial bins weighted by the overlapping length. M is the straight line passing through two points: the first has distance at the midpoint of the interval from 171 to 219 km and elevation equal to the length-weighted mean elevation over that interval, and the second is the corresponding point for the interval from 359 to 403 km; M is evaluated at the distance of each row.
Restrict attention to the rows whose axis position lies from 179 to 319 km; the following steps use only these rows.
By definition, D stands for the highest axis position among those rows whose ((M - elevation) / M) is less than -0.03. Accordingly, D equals 317.0 km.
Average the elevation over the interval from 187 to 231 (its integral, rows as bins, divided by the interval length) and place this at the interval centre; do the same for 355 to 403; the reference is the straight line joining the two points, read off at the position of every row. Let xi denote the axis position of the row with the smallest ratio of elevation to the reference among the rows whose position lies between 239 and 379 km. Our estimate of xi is 377.0 km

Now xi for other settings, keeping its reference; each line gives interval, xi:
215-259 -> 217.0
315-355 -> 337.0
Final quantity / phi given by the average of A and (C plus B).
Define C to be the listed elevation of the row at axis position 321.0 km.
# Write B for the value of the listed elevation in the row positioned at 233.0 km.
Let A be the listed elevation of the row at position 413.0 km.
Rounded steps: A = 5.138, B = 5.658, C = 5.678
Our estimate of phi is 8.2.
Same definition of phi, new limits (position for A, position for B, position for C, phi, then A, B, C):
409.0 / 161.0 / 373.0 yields 7.0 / 4.786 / 4.648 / 4.494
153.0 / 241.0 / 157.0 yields 6.8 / 3.35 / 5.805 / 4.392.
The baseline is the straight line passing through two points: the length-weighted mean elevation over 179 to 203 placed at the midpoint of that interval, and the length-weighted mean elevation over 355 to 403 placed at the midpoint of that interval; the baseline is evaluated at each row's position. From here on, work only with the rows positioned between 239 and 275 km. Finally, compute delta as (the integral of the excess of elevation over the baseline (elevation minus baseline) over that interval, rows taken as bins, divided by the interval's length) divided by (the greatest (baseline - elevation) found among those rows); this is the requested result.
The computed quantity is -2.1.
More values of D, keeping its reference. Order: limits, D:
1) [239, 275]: 273.0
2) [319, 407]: 401.0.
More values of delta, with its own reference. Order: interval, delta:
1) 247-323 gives -2.7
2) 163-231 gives 0.1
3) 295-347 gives -2.1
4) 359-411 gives -0.2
